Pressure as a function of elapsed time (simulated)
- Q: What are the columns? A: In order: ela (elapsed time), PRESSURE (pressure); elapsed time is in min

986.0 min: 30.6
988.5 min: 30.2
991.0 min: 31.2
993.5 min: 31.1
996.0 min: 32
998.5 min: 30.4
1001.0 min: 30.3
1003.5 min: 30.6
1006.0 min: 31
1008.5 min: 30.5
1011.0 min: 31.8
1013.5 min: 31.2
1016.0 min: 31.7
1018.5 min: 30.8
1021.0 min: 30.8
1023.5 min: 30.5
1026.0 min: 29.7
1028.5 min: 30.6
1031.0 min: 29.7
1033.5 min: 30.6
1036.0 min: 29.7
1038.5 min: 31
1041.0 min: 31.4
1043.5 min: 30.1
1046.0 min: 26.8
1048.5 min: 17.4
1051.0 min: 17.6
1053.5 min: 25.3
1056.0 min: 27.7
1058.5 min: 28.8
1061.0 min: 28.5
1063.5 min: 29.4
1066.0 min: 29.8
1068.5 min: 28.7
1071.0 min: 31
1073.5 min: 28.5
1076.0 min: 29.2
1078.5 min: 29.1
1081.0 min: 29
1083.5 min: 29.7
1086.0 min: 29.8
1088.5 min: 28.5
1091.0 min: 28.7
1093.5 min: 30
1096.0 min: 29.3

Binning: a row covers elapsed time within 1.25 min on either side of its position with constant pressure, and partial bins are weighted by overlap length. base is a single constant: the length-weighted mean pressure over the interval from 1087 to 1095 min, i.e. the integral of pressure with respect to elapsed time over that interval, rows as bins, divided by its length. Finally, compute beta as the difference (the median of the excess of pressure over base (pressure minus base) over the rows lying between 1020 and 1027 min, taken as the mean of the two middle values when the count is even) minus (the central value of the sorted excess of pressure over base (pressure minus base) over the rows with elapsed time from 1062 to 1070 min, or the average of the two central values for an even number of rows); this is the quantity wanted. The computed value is 1.1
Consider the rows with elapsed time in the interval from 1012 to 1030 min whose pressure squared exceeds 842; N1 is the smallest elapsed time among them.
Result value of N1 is 1013.5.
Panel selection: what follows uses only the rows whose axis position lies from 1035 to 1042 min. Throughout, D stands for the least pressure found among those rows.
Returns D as 29.7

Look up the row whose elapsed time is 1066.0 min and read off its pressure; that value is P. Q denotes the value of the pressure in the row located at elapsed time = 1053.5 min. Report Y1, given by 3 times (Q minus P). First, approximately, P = 29.8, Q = 25.3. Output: -13.5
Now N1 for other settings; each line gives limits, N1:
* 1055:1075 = 1063.5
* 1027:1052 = 1028.5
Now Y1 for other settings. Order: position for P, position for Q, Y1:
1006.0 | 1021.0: -0.6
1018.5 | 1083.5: -3.3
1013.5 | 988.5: -3.0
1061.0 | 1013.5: 8.1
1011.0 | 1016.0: -0.3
